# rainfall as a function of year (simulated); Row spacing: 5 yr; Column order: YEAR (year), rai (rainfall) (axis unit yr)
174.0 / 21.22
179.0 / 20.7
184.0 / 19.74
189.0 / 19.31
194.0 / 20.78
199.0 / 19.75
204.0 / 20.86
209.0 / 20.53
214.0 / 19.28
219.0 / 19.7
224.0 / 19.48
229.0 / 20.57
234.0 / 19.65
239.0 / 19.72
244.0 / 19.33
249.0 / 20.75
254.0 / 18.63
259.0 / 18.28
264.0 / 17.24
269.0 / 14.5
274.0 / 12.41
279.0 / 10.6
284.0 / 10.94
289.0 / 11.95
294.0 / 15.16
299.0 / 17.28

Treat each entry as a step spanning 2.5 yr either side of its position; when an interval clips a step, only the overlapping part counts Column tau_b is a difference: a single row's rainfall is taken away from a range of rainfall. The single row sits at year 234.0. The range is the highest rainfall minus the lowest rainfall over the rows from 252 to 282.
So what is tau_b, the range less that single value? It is -11.6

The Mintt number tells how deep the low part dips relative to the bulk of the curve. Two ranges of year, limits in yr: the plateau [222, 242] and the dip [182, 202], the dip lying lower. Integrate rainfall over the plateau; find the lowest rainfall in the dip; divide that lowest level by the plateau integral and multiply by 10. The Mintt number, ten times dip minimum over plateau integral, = 0.49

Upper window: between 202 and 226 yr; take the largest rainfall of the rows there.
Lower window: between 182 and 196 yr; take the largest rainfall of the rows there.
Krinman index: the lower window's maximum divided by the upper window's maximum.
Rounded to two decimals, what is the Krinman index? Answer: 1.00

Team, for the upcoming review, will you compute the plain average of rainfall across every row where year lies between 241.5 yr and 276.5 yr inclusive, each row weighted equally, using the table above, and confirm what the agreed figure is 17.3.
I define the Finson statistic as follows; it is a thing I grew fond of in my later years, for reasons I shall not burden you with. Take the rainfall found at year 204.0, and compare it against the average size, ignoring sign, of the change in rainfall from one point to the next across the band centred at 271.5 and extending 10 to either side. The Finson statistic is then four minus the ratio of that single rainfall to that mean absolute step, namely -5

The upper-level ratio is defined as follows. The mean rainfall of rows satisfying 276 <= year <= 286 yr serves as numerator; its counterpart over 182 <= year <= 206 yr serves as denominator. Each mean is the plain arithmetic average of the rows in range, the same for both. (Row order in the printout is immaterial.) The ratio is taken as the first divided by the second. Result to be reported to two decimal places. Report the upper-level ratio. 0.54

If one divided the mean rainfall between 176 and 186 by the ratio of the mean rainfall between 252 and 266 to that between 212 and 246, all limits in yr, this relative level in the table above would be 22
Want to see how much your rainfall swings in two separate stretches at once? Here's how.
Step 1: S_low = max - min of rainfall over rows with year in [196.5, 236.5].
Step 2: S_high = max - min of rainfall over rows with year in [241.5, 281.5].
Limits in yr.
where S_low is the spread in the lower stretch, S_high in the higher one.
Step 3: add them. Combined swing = 12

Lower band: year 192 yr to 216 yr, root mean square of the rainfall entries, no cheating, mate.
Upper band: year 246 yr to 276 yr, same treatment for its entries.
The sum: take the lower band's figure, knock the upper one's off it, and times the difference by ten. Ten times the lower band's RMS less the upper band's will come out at 30.6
